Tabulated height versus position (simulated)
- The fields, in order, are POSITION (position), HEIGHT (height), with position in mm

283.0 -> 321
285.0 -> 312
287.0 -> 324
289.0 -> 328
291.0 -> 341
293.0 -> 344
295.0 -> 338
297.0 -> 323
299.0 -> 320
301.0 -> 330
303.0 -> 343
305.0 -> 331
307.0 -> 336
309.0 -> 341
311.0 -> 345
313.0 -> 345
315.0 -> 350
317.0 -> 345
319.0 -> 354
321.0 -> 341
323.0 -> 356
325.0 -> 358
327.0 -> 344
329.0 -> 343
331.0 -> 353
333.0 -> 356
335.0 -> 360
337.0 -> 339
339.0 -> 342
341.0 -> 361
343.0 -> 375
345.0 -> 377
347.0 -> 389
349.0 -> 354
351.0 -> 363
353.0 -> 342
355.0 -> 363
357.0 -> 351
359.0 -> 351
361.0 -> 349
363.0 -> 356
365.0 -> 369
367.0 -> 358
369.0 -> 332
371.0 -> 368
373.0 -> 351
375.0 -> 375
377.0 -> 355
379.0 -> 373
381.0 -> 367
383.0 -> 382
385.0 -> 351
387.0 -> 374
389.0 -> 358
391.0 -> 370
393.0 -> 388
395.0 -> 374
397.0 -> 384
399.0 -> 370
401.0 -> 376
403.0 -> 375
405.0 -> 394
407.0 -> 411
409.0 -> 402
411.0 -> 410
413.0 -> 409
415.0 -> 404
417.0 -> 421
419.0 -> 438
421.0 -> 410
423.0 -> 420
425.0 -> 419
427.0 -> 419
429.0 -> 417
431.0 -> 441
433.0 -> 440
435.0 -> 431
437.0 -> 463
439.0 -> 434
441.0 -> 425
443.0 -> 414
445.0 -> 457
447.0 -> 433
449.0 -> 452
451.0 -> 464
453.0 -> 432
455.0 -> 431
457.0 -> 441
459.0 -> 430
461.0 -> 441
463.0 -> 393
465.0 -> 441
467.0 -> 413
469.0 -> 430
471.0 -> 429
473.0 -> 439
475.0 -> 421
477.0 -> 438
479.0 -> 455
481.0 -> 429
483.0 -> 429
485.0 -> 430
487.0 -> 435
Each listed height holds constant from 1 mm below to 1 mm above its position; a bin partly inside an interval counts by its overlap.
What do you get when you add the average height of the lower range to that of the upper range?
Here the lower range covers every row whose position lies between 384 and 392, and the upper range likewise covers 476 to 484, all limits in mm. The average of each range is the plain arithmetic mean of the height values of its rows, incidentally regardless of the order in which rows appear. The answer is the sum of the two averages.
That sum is 801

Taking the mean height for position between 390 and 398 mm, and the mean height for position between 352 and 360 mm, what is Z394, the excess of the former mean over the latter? 27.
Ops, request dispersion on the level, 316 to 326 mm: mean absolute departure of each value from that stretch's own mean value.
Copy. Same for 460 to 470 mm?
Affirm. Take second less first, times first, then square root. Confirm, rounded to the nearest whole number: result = 8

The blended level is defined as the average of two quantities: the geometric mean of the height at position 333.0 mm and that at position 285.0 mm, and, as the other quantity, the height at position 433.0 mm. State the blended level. 387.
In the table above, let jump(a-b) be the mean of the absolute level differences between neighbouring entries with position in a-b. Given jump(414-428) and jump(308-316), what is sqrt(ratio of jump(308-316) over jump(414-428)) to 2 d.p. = 0.50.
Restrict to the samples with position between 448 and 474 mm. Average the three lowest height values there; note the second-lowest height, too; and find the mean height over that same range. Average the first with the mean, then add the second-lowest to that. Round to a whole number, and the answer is 836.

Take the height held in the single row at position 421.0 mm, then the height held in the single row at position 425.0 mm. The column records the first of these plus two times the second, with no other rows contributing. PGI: 1248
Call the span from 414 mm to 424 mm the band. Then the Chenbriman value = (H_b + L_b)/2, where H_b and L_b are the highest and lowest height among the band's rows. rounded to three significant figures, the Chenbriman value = 421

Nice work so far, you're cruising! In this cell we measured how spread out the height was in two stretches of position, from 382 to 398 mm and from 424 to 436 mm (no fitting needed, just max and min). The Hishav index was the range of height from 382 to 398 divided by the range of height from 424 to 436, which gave 1.5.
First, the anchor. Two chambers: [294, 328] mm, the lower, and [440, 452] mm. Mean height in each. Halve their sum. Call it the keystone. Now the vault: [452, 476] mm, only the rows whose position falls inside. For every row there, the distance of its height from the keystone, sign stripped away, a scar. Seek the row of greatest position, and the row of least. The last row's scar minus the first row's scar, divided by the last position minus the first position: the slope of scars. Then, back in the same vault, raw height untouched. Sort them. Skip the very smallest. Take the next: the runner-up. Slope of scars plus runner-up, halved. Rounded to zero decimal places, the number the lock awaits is 206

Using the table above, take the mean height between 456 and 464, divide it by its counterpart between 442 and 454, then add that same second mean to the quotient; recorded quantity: 443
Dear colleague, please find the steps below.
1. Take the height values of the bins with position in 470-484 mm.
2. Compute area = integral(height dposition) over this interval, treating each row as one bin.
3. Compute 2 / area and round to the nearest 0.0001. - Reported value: 0.0003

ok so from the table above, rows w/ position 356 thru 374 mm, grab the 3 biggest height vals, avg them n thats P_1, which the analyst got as 365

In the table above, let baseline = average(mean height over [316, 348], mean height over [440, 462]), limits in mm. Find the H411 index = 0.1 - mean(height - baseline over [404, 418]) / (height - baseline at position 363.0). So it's 0.35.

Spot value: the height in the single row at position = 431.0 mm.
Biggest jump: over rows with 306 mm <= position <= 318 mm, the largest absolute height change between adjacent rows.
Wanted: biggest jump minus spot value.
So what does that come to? -436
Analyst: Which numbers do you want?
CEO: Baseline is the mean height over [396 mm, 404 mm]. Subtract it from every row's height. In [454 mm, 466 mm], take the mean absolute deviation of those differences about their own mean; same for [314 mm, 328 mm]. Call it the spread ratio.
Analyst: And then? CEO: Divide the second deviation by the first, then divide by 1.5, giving 0.30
